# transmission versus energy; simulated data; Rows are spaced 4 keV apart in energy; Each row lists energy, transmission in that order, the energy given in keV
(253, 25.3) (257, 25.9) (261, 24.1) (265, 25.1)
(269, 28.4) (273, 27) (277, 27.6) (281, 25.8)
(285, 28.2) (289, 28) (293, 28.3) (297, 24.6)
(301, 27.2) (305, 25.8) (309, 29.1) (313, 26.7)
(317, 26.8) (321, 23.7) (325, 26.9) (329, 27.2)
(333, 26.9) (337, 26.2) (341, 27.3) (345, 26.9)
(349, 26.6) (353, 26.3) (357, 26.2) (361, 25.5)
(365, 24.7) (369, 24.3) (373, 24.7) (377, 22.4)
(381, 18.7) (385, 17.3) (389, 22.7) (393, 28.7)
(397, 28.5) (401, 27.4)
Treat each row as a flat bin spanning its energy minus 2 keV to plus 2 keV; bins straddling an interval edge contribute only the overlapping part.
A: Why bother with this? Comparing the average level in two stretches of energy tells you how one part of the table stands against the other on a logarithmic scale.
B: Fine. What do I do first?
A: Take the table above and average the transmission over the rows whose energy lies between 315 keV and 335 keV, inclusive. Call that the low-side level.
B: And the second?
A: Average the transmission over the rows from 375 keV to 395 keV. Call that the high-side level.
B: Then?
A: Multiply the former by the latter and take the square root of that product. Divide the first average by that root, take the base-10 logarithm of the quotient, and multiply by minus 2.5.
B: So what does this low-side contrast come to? -0.10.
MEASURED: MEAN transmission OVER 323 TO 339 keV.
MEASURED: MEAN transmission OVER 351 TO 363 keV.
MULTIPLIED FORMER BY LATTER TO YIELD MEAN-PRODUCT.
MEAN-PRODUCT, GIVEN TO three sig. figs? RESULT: 697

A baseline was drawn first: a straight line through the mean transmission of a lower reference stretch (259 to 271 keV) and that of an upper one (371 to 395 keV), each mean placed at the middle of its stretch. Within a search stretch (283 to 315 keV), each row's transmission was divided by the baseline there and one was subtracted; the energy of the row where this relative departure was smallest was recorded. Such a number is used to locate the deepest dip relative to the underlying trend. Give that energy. 297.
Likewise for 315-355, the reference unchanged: 321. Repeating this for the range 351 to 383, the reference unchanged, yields 381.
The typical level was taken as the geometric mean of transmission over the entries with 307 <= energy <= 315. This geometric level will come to 27.9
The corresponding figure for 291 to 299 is 26.4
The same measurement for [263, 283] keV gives 26.8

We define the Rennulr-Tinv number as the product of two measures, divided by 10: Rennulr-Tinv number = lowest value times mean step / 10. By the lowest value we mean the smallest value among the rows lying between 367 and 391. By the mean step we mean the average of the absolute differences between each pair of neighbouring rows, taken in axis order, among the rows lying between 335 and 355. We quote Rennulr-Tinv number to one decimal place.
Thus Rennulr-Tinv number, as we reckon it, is 0.9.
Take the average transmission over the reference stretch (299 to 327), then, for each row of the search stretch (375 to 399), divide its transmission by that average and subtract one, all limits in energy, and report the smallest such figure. -0.35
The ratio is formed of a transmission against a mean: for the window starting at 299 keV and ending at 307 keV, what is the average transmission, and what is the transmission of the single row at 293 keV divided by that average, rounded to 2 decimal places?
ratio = 1.07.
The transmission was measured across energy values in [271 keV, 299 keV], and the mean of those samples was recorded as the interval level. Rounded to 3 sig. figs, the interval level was 27.1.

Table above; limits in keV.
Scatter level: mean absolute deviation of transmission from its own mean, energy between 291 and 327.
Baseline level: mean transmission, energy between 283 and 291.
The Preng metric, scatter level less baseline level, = -27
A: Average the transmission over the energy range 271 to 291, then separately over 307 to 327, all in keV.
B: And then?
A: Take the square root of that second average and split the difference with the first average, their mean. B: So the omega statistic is 16.2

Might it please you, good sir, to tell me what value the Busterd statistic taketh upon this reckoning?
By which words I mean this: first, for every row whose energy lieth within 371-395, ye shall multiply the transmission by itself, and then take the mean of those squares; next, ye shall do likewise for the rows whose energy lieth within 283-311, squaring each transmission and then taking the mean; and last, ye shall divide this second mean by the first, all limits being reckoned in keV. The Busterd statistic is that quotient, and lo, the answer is 1.4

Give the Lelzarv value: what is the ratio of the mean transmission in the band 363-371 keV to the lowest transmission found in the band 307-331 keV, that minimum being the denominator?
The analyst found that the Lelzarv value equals 1.03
